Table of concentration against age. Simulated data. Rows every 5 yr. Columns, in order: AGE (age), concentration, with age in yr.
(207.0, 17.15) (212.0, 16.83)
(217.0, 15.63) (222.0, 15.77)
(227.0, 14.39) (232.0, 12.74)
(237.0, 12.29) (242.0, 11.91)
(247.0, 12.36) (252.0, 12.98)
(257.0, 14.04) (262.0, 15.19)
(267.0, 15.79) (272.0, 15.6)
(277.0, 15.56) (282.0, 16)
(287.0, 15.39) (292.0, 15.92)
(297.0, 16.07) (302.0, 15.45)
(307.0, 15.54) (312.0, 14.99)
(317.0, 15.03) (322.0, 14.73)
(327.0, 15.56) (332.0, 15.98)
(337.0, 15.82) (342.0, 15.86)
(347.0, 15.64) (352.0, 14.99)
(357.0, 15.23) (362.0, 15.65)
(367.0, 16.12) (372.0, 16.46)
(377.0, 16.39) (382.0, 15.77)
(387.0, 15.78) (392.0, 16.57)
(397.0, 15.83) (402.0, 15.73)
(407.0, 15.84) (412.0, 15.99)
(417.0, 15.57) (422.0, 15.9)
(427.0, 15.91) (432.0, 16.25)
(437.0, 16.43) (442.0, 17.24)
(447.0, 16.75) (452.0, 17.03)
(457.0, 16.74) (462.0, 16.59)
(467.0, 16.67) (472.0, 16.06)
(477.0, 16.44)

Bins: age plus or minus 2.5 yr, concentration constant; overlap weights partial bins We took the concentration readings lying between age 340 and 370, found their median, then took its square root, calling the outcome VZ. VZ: 3.96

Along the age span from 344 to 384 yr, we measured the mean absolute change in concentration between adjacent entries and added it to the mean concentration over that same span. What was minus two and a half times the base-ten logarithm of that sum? -3.023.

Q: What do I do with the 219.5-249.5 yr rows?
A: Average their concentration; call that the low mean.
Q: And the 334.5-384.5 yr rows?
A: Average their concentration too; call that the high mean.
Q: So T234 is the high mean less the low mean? 2.5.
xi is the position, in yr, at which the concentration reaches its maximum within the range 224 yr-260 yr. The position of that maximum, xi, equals 227.0 yr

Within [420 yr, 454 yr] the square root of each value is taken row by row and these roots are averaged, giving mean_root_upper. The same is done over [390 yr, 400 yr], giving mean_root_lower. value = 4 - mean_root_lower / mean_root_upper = 3.01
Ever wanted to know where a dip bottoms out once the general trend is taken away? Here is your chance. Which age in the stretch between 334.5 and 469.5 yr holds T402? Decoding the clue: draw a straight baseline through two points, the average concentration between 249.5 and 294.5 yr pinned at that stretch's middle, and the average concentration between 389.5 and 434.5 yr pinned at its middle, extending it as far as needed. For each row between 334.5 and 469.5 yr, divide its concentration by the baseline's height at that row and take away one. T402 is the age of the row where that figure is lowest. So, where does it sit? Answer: 352.0 yr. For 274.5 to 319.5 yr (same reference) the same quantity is 312.0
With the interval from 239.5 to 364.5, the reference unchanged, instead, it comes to 242.0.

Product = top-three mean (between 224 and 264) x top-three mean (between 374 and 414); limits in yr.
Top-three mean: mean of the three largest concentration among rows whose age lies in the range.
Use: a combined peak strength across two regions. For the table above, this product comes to 237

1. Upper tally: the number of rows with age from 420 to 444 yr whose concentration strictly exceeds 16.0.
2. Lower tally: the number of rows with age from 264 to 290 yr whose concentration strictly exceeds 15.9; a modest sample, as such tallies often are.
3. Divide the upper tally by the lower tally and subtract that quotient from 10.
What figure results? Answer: 7.0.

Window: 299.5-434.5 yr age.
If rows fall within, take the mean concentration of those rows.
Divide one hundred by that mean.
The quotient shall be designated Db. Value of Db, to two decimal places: 6.36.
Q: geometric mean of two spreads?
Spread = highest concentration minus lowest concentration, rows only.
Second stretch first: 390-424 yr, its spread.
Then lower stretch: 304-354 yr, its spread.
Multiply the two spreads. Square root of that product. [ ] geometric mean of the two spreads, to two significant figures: 1.1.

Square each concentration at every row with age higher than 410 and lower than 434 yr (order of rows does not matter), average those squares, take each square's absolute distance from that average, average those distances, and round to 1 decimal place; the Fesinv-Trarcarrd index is 5.0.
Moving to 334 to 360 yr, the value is 9.8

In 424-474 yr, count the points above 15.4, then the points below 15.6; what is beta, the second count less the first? -10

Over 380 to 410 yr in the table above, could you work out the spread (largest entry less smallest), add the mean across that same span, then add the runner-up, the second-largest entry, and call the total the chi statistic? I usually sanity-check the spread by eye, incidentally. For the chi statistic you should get 32.60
